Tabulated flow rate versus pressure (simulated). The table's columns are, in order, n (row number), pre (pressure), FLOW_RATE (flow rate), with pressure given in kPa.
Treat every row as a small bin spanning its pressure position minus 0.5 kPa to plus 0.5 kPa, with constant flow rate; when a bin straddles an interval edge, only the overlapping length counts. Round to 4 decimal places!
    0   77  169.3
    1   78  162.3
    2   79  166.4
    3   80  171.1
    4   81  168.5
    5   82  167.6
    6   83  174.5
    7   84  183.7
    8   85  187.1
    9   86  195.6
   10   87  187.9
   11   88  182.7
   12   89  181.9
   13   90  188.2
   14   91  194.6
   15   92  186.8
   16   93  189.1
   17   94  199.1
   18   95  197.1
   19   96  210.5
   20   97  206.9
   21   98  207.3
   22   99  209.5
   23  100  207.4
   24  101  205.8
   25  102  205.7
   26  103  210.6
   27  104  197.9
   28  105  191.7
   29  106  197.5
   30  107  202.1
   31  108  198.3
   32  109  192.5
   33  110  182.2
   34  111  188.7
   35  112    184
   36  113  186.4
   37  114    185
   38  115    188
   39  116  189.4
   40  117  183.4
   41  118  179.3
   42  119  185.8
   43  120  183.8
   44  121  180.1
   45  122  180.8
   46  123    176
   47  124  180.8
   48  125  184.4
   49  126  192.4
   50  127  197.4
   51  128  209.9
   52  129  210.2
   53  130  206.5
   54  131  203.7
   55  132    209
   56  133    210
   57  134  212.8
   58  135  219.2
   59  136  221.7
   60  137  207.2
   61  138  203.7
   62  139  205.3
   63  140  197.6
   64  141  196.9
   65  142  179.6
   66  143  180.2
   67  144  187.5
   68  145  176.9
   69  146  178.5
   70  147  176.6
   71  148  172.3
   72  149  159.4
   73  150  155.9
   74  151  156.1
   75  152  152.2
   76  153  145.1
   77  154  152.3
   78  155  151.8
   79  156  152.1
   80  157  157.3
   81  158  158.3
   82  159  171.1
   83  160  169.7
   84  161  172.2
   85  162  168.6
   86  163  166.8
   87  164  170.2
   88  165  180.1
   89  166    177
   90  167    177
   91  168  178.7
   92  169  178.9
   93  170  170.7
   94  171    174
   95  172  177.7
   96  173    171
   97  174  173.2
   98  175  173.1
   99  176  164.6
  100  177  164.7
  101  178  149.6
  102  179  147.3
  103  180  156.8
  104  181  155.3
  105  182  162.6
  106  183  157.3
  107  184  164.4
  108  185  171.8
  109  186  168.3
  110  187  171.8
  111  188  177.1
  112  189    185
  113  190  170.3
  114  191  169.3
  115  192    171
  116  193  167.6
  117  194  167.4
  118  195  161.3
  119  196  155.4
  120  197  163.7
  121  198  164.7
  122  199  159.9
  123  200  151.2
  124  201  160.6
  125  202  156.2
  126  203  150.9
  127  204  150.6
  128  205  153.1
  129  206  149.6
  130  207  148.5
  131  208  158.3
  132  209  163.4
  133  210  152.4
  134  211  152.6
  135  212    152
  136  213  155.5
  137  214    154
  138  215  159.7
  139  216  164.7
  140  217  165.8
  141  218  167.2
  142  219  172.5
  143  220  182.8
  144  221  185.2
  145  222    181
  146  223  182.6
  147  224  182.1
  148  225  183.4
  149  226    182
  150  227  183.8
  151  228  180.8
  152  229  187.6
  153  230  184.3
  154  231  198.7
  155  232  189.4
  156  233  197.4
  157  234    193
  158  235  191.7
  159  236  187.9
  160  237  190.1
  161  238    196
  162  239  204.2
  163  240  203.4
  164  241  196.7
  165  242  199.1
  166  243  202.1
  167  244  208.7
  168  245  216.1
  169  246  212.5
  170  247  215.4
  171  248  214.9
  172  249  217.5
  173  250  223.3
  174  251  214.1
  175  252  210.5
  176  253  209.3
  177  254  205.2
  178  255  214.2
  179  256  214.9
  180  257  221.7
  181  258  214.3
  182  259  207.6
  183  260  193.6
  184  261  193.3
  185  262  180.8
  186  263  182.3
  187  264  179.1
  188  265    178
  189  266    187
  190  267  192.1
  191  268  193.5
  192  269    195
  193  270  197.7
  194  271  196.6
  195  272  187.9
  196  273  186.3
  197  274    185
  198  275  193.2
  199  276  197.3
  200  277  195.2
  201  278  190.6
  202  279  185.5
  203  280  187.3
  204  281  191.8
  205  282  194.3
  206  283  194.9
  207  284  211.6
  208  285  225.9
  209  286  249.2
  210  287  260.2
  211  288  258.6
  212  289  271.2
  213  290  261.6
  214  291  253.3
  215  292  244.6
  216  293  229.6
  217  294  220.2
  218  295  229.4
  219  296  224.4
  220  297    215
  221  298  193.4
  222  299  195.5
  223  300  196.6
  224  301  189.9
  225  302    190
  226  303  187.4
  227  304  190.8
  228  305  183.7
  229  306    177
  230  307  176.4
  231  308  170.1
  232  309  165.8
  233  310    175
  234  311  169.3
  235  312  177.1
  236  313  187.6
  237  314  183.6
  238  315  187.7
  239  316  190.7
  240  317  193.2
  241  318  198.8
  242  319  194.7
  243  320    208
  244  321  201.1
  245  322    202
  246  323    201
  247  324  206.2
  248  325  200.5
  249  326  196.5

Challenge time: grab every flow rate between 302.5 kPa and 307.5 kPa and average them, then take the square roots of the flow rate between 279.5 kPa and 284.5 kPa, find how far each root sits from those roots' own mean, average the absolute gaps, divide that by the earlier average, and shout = 0.0012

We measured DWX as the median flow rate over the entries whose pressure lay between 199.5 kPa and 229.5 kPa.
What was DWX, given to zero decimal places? 162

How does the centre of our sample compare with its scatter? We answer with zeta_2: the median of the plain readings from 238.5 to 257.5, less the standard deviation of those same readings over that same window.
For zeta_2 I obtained 205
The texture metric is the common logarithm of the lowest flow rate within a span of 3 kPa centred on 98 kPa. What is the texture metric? 2.32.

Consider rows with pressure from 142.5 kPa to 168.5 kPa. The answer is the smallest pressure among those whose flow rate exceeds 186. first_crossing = 144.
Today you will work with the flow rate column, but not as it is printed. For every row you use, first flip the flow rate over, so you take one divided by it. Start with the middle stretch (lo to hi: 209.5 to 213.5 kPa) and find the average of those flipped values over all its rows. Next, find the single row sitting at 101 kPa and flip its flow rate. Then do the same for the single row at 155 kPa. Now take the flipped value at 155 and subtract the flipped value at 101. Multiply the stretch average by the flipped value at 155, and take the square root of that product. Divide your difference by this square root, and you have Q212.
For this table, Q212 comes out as 0.26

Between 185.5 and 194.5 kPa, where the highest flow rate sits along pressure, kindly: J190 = 189 kPa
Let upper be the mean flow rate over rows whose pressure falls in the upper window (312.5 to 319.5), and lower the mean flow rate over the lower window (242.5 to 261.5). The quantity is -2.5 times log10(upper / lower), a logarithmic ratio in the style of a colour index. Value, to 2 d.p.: 0.11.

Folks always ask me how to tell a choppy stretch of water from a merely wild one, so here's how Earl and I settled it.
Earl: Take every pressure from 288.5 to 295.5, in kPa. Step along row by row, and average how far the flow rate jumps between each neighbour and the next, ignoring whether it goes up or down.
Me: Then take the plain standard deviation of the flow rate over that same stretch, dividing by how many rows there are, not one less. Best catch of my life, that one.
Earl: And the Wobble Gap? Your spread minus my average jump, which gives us 7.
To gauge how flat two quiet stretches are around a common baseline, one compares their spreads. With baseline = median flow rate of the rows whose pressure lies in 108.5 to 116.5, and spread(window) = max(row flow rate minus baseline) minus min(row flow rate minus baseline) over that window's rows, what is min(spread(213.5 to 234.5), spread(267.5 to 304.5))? 45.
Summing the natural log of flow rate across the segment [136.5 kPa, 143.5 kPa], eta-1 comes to 37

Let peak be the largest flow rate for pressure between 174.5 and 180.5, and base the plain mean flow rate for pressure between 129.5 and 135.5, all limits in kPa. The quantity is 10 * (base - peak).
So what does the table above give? 371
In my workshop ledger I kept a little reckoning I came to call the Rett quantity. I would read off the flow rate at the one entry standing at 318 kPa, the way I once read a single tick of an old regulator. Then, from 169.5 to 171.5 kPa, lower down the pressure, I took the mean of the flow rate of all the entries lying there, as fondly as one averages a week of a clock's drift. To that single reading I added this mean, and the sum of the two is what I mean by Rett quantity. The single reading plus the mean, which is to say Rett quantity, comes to 371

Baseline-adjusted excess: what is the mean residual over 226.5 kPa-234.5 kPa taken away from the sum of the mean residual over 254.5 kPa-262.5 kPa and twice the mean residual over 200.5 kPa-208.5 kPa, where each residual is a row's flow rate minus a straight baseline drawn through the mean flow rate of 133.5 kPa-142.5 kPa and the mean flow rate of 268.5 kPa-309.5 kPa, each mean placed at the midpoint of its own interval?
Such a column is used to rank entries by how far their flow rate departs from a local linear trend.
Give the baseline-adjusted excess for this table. -88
